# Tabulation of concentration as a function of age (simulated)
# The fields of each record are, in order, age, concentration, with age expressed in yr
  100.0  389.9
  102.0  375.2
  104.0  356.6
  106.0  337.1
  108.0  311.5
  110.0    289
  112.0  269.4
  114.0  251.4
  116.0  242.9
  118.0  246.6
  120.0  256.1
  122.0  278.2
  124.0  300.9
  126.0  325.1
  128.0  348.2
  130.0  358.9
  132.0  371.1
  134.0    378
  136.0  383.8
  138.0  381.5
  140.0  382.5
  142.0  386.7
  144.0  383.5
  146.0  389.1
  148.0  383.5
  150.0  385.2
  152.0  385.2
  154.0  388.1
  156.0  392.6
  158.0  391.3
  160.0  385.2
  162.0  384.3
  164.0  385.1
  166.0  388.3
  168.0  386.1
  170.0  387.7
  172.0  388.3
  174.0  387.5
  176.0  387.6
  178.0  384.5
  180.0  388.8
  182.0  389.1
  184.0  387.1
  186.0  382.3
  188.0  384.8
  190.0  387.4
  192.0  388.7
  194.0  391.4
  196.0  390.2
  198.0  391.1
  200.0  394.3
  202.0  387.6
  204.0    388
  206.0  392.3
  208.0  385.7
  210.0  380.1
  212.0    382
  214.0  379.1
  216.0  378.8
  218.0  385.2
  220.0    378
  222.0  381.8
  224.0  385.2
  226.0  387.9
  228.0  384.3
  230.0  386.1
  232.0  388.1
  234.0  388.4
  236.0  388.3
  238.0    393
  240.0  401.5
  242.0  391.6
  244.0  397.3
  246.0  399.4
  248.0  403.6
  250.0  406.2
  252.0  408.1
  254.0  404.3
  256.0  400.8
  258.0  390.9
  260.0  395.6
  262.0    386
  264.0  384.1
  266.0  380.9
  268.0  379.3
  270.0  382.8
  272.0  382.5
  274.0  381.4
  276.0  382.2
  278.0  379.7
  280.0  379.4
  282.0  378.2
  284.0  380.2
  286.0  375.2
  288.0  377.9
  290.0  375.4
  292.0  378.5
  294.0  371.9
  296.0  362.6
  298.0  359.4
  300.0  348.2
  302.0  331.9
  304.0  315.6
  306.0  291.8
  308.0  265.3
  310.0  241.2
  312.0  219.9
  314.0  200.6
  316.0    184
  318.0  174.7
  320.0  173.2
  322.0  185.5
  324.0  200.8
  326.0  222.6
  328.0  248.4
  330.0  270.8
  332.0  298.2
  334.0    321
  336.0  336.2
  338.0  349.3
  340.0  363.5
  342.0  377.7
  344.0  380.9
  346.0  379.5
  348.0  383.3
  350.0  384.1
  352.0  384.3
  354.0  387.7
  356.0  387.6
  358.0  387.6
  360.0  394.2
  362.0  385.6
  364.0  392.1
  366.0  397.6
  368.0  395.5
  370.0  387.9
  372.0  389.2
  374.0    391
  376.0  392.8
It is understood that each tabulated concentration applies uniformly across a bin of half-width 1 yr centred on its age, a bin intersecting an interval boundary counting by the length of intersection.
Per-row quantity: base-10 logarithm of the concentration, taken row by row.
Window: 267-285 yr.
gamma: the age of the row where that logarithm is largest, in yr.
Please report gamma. 270.0 yr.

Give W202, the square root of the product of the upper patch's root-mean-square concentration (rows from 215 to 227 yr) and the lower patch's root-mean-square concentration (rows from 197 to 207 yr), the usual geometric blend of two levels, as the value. 387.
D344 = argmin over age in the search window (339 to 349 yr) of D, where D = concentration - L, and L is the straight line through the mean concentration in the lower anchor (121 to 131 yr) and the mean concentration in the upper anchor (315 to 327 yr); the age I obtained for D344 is 340.0 yr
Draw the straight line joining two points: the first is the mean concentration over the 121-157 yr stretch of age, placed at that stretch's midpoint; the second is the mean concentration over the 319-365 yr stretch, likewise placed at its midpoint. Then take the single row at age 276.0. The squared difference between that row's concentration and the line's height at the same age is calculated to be 1610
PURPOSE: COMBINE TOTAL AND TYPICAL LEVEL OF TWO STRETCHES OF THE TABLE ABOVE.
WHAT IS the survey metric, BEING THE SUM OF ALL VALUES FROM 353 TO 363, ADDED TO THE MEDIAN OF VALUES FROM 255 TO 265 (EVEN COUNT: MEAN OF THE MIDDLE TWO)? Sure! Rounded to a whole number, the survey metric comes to 2334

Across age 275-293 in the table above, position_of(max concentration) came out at 276.0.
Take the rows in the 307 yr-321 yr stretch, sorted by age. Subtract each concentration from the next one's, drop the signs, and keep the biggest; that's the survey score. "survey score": 24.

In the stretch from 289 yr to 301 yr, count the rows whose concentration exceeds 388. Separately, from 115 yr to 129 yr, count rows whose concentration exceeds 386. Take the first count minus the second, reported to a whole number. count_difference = 0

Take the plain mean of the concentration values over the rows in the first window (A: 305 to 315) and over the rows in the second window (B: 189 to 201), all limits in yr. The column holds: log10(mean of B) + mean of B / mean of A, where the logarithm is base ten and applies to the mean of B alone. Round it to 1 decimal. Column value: 4.2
